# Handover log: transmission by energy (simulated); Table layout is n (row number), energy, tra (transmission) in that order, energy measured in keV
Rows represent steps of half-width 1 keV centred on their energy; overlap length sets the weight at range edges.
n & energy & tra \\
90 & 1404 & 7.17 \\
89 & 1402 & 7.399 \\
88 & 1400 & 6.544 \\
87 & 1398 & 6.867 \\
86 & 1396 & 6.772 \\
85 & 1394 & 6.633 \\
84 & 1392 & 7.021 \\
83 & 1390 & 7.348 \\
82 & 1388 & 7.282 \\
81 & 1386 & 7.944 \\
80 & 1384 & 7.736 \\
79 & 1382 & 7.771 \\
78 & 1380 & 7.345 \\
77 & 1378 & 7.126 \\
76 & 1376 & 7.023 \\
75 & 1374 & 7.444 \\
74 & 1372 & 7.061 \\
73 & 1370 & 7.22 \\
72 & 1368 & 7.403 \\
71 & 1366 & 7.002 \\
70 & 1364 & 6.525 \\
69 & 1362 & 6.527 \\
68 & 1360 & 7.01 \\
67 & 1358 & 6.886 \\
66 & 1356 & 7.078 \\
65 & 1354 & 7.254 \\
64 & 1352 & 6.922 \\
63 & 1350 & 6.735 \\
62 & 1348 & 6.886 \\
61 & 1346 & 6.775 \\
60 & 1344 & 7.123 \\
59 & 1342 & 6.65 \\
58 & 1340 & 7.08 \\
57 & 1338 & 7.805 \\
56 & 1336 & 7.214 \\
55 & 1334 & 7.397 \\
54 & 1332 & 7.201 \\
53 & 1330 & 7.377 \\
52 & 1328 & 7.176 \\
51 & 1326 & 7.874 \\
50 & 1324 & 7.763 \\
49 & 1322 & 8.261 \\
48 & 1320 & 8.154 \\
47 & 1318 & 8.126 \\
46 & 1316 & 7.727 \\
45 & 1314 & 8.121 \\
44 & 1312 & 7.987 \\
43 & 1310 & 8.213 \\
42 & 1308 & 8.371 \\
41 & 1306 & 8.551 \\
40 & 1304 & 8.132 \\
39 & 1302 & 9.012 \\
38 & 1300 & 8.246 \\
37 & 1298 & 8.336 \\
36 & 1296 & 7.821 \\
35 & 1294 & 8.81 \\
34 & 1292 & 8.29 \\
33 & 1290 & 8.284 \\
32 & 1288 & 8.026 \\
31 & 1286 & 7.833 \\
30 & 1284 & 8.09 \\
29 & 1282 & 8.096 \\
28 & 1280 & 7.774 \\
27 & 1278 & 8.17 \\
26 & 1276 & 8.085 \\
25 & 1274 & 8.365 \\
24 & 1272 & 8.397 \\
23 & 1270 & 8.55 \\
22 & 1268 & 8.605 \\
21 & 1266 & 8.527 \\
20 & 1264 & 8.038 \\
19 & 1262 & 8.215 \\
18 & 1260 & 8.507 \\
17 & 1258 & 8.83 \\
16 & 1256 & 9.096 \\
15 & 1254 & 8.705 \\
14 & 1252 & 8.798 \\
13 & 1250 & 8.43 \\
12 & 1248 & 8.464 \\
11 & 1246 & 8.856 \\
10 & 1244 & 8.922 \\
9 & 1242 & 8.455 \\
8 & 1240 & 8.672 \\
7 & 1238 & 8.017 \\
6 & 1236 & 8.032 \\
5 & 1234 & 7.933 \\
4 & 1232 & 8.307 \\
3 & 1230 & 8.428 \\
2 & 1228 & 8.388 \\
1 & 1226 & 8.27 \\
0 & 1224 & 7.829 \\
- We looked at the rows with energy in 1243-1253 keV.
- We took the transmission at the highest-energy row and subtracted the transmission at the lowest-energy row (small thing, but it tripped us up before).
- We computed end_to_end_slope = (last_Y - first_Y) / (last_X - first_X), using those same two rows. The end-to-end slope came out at -0.02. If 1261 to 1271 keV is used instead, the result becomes 0.04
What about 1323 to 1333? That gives -0.07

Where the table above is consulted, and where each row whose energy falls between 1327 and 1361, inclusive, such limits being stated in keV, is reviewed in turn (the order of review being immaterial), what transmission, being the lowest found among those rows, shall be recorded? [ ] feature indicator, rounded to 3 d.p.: 6.650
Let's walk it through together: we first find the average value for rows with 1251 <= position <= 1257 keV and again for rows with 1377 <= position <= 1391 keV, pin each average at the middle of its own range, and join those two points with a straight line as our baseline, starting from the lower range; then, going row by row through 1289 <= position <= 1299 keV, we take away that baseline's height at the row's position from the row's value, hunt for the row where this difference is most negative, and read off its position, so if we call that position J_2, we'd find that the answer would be 1296 keV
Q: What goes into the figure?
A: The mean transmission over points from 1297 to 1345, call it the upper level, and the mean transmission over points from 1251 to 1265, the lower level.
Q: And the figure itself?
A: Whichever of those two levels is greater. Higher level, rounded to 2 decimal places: 8.60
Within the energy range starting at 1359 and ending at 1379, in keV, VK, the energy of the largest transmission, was 1374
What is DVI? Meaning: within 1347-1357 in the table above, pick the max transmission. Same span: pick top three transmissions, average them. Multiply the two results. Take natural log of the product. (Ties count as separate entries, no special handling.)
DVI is 3.94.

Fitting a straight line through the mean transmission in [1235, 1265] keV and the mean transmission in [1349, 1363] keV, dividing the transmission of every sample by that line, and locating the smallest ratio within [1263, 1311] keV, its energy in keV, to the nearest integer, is 1280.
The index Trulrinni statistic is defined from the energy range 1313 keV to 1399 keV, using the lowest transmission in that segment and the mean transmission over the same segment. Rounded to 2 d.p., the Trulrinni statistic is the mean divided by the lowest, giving 1.11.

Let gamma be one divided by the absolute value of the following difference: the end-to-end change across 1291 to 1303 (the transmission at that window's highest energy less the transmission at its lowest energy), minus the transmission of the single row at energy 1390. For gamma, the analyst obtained 0.151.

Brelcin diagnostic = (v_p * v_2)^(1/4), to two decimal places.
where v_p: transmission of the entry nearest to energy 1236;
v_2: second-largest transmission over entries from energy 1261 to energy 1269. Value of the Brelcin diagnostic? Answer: 2.88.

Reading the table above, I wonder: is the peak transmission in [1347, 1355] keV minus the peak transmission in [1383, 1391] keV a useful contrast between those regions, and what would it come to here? -0.69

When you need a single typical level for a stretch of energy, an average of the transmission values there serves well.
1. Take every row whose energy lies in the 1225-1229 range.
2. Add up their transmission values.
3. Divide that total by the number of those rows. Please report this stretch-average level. 8.3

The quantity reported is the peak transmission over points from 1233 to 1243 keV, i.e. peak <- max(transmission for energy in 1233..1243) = 8.672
